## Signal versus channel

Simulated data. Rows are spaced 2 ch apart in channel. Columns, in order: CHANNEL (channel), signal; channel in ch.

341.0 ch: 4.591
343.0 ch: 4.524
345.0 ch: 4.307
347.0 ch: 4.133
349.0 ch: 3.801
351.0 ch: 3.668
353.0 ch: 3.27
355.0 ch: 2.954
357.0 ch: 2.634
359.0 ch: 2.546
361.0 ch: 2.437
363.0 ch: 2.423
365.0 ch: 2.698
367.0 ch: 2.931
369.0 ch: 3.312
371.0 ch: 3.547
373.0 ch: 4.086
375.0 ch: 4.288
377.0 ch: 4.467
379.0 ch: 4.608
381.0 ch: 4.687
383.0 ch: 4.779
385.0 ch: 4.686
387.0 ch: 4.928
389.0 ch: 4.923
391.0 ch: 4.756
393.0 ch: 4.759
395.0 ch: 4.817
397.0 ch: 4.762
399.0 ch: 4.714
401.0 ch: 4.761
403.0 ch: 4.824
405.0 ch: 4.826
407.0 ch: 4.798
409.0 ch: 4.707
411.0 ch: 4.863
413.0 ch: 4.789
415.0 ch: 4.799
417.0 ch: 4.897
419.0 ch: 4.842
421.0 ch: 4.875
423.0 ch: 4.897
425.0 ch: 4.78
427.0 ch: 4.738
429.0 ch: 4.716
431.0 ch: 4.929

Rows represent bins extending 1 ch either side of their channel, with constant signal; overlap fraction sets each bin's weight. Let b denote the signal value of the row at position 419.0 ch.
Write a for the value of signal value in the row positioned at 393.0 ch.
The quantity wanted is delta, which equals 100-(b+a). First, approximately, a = 4.759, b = 4.842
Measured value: 90.4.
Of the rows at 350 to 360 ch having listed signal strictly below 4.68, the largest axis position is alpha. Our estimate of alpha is 359.0 ch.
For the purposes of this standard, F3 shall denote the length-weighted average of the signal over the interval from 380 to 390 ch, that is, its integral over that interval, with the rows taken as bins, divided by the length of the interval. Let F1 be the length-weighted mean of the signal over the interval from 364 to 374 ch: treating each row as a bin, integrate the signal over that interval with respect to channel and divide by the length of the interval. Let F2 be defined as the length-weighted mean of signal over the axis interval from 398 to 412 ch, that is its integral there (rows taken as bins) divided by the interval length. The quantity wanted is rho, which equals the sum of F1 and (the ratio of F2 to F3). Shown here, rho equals 4.3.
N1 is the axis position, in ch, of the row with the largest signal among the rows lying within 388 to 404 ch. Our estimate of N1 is 389.0 ch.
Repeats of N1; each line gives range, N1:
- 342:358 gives 343.0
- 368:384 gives 383.0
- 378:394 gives 387.0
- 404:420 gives 417.0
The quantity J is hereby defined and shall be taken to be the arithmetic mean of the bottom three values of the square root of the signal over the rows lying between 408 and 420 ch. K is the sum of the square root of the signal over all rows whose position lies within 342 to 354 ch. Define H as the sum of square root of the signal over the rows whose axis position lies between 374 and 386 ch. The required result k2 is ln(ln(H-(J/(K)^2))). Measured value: 0.937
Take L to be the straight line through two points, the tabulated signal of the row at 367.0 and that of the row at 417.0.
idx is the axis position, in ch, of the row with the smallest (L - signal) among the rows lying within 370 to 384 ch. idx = 383.0 ch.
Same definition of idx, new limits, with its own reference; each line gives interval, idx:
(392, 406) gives 393.0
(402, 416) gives 403.0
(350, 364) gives 351.0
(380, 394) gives 383.0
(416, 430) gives 417.0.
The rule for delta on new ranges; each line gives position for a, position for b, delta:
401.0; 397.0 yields 90.5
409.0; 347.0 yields 91.2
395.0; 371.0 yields 91.6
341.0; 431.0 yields 90.5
